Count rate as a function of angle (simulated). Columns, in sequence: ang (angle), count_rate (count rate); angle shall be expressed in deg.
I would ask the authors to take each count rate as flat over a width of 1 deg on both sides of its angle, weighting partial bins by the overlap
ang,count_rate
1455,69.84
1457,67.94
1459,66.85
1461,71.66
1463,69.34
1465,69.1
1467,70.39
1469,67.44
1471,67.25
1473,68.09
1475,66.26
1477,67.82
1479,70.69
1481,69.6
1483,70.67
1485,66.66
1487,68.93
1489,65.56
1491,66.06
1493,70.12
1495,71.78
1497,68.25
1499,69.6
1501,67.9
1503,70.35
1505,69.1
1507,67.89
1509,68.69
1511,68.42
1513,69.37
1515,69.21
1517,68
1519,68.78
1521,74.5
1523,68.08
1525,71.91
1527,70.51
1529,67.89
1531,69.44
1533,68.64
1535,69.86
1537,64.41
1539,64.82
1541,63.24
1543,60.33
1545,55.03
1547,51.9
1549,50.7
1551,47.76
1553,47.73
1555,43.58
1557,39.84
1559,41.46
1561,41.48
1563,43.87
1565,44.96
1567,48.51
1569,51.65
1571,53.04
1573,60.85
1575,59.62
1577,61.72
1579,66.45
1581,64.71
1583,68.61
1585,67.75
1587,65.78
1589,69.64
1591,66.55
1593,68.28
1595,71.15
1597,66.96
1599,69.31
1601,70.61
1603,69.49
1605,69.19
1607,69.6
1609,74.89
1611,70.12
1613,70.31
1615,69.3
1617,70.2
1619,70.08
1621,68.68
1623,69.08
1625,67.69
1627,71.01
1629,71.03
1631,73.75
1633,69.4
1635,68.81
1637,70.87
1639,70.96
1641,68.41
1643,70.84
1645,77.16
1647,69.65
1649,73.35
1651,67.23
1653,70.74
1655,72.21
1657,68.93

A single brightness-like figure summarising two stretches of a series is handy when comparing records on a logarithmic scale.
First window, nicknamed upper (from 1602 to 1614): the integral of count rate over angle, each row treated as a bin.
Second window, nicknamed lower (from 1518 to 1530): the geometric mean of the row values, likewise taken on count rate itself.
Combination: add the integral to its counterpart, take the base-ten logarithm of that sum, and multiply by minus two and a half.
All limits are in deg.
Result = -7.41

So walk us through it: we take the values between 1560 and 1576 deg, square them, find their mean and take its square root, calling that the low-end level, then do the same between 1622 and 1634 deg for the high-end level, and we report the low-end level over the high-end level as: 0.72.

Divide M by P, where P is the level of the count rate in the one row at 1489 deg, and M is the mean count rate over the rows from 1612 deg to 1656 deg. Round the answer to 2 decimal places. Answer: 1.08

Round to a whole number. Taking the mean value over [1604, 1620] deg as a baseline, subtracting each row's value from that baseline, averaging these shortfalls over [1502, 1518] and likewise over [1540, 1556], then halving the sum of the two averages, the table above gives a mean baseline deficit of 10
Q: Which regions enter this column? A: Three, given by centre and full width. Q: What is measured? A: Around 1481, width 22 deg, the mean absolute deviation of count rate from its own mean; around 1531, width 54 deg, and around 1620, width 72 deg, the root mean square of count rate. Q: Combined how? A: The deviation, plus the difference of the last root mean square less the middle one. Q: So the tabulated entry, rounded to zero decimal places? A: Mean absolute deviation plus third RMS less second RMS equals 8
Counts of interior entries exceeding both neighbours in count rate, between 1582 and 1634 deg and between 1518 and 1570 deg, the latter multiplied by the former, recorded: 40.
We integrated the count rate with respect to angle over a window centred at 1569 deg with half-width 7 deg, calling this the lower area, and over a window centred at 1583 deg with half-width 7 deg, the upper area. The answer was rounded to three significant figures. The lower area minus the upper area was -204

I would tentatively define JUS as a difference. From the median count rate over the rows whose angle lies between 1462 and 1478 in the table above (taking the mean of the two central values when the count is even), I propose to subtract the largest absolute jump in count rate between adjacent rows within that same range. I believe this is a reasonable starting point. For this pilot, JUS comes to 65.0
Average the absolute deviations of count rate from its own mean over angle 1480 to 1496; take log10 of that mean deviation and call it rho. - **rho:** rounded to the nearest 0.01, 0.29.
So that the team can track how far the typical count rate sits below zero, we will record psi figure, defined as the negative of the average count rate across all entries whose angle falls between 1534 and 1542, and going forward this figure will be -66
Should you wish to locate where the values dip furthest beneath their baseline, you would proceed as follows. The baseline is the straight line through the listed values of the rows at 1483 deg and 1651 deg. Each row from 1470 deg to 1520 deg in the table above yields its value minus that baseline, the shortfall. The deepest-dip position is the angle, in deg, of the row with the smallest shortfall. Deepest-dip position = 1489 deg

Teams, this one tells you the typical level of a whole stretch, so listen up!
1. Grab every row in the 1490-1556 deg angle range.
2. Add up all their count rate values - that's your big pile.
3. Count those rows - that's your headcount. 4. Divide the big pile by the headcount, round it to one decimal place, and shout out 65.0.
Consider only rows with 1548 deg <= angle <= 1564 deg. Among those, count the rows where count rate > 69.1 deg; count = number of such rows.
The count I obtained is 0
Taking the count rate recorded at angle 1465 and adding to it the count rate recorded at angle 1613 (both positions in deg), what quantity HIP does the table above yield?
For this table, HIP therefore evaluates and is 139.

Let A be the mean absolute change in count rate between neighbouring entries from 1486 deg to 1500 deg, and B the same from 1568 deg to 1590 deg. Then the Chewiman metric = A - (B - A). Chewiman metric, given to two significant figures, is 1.9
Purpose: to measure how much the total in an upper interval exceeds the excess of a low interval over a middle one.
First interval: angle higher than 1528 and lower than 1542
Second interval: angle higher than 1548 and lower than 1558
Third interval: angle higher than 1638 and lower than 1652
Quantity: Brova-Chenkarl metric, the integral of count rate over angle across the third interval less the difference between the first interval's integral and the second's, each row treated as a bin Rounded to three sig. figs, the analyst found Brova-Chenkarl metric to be 518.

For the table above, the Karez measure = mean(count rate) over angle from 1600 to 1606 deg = 69.8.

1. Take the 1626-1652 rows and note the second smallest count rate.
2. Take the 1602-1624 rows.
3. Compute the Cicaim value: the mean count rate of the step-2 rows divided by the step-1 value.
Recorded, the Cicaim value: 1.02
